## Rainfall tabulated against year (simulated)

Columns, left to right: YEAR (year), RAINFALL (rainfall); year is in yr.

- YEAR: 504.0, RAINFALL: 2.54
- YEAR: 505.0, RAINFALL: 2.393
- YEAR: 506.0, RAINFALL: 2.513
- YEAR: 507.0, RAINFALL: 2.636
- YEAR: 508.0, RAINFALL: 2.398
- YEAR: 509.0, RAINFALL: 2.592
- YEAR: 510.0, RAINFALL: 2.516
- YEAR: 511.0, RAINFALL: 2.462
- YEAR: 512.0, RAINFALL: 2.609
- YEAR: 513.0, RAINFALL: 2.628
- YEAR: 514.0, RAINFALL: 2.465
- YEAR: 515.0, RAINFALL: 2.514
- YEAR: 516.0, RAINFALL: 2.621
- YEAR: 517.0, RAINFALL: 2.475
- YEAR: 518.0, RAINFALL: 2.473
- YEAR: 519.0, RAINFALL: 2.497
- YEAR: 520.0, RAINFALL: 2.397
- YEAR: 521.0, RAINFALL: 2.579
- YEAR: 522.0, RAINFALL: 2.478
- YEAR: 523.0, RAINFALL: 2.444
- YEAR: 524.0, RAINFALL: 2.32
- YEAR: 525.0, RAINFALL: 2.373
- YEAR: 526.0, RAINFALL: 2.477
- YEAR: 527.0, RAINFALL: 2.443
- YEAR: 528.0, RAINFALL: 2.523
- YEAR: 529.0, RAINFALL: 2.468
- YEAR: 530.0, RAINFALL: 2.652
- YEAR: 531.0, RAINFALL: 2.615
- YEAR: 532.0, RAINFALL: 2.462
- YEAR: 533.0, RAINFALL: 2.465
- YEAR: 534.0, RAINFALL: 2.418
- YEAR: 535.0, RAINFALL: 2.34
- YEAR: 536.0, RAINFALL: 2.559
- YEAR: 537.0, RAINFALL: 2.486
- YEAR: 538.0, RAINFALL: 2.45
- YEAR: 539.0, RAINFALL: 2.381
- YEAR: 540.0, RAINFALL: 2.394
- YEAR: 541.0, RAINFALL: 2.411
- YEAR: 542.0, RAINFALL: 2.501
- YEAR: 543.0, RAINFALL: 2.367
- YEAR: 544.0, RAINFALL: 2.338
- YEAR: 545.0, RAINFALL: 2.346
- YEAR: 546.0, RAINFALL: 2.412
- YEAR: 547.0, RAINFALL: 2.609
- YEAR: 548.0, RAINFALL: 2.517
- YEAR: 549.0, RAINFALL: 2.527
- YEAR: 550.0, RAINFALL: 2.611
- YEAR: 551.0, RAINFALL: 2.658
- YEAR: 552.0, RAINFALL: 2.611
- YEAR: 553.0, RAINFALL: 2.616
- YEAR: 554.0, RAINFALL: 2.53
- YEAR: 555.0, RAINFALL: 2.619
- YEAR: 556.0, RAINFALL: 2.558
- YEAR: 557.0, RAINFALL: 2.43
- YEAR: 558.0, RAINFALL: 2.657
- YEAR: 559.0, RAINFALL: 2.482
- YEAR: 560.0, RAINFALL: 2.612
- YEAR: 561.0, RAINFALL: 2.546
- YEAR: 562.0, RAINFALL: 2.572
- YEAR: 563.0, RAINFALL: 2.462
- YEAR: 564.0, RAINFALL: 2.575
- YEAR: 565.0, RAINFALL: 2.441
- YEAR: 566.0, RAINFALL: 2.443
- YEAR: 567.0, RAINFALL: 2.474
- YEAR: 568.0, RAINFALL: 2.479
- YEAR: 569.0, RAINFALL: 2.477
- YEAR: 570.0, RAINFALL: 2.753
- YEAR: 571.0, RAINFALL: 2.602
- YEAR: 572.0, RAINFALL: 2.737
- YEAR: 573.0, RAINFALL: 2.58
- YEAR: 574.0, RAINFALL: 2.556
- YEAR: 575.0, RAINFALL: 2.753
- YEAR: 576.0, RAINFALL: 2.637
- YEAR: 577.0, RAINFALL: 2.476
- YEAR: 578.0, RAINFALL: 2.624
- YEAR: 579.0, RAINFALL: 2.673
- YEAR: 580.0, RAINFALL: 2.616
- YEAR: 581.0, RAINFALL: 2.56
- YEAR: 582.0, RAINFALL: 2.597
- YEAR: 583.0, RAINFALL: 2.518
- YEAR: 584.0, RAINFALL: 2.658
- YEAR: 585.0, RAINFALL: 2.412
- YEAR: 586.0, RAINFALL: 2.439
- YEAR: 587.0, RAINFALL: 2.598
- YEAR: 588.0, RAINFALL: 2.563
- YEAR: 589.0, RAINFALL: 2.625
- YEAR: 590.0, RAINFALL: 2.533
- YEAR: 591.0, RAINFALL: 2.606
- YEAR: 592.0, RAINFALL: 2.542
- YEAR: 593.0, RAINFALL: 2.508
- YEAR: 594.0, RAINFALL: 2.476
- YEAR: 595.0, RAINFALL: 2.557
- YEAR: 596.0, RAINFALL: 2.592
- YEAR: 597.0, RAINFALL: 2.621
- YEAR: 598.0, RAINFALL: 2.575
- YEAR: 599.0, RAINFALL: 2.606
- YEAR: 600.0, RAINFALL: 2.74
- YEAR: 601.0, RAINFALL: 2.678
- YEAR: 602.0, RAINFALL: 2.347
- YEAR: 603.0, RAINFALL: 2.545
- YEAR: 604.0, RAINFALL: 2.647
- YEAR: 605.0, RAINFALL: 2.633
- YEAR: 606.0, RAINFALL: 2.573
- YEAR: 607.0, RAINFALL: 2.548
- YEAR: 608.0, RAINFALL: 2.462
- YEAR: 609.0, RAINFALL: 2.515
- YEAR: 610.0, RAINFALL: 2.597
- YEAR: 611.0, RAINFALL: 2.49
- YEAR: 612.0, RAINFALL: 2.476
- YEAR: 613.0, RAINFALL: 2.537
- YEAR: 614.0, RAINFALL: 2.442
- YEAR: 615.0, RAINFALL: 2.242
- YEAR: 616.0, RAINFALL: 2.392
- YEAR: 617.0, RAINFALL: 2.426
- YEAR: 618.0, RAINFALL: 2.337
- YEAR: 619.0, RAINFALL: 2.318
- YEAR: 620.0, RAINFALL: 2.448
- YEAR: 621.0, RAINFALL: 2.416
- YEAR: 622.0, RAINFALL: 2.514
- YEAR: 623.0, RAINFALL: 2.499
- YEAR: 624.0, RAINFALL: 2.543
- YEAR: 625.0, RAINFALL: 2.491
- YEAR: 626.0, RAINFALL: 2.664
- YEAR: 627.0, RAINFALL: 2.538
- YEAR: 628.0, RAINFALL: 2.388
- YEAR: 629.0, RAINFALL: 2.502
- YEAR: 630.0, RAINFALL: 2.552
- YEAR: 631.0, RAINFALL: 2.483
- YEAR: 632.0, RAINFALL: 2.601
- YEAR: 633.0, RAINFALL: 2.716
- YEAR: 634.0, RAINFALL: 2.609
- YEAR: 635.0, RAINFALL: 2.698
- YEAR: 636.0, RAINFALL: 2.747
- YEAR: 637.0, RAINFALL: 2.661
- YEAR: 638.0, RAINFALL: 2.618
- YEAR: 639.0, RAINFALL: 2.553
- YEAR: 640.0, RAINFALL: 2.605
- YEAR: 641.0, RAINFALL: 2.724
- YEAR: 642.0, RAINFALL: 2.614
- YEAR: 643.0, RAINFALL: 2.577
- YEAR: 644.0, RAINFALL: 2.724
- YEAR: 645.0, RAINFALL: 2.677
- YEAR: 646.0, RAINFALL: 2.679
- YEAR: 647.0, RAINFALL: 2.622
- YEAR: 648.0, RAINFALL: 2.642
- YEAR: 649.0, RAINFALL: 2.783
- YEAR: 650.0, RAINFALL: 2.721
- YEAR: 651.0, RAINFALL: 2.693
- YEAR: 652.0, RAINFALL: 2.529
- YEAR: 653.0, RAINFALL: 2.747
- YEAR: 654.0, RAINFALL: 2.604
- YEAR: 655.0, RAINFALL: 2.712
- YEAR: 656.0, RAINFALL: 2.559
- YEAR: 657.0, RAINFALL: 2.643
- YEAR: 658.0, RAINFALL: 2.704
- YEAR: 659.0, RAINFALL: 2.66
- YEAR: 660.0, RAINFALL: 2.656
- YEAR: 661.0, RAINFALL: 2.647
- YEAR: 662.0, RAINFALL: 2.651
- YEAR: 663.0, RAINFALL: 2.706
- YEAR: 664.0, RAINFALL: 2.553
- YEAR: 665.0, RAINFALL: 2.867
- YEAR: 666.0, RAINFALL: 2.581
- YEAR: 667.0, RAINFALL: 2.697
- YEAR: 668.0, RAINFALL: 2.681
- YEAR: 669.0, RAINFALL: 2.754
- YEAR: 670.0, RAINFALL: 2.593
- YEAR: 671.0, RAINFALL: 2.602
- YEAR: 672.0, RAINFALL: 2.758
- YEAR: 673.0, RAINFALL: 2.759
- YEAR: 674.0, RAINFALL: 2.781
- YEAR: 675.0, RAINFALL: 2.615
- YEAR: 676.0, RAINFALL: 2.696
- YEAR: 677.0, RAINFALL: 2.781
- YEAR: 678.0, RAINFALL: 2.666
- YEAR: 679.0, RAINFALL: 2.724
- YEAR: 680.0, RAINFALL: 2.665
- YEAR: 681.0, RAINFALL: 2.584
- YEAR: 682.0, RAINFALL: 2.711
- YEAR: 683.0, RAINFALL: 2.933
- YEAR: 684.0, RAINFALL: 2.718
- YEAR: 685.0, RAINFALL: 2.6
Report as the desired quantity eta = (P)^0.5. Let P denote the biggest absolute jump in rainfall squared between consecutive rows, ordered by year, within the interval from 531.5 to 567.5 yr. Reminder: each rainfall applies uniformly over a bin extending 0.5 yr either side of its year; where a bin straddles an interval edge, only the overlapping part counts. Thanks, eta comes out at 1.07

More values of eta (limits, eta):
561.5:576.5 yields 1.20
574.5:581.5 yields 0.91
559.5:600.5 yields 1.20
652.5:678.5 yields 1.30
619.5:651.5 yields 0.94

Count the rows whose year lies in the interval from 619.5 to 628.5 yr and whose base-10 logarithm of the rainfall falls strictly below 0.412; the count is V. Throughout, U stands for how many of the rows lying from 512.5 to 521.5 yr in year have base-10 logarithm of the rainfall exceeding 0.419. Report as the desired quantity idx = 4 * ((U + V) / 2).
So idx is 18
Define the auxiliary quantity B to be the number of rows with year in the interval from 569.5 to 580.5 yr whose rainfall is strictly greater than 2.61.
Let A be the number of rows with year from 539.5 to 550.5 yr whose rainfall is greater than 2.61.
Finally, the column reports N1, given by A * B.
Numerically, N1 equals 7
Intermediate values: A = 1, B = 7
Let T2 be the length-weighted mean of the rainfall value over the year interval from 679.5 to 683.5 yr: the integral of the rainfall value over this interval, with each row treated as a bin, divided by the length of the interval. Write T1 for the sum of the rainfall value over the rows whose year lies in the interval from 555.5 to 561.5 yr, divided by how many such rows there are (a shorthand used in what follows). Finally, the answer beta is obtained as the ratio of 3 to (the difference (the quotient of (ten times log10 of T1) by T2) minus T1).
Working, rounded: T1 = 2.55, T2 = 2.72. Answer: -2.84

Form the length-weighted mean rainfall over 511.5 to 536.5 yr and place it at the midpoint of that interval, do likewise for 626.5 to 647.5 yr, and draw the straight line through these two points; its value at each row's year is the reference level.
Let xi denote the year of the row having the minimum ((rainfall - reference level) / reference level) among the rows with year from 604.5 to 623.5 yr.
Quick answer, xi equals 615.0 yr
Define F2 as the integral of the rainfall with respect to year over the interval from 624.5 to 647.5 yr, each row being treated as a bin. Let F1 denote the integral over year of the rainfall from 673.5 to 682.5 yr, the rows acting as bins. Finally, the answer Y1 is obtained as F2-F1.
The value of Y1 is 36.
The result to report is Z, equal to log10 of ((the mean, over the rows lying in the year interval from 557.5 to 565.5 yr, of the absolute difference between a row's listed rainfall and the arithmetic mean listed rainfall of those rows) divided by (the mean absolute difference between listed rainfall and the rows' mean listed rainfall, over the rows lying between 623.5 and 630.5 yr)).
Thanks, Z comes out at 0.04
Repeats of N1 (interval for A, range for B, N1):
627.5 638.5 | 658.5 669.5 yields 45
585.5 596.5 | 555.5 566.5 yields 2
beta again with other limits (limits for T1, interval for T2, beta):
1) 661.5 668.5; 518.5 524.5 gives -3.21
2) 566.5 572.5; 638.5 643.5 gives -2.98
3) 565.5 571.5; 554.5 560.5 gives -3.13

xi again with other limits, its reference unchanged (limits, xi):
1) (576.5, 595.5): 585.0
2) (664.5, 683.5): 681.0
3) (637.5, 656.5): 652.0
